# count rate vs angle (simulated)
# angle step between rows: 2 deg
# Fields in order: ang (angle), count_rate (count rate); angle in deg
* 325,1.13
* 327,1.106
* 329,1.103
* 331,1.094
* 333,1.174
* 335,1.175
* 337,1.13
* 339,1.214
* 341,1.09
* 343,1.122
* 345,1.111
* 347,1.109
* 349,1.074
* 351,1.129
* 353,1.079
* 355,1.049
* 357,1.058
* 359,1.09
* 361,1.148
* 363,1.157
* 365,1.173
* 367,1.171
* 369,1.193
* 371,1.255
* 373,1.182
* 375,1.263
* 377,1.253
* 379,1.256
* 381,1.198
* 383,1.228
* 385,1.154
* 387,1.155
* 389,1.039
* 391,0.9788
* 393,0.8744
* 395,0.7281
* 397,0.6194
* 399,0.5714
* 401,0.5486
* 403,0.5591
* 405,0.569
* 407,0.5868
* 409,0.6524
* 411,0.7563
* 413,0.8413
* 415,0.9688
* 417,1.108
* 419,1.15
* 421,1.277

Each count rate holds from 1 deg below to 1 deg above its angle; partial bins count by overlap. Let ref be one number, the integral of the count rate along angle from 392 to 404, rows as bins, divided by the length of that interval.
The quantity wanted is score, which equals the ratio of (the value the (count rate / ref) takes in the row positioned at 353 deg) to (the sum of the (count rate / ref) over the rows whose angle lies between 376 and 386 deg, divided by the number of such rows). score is 0.89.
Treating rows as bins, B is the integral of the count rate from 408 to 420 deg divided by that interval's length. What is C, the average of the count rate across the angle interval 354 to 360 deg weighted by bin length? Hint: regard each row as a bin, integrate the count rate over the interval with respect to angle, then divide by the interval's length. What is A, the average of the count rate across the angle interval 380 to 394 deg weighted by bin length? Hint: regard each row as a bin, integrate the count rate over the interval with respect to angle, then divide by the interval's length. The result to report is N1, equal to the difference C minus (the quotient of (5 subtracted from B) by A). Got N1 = 4.8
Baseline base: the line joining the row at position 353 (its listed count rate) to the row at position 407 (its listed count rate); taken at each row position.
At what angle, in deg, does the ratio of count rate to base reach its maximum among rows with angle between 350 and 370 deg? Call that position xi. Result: 369 deg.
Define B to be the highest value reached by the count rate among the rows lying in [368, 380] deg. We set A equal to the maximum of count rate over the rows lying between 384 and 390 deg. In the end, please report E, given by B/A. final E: 1.09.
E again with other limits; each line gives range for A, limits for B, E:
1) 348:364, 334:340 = 1.05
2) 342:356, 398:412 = 0.67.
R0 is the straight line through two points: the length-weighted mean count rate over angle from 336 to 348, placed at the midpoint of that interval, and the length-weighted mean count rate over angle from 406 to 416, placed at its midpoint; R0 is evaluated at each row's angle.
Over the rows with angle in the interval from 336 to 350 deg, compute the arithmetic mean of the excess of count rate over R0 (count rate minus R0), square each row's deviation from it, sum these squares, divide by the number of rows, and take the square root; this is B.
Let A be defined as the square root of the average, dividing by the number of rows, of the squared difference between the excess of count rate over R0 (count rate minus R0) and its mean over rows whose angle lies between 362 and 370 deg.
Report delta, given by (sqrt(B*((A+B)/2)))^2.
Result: 0.0010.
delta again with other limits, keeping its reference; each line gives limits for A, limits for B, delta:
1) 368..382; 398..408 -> 0.0008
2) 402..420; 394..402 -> 0.0088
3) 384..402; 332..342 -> 0.0047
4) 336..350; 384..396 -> 0.0112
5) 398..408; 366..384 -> 0.0020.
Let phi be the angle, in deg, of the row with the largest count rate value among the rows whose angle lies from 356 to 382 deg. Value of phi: 375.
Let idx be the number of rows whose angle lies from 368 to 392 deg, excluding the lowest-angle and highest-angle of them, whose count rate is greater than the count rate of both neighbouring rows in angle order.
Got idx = 5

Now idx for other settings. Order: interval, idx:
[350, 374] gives 2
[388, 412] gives 0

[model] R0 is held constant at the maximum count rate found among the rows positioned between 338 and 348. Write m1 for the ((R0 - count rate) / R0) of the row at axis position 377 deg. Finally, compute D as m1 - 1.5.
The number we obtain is -1.53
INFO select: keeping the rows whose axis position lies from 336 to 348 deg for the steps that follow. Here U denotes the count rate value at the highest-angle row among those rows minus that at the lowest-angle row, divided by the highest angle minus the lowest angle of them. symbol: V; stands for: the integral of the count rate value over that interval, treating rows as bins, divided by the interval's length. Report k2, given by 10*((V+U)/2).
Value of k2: 5.6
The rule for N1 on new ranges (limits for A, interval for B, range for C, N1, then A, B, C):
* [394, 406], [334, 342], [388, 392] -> 7.4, 0.60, 1.15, 1.01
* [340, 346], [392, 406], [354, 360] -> 5.0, 1.11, 0.64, 1.07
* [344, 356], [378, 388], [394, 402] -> 4.1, 1.09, 1.20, 0.62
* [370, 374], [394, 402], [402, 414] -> 4.3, 1.22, 0.62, 0.66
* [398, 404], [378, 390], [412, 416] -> 7.7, 0.56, 1.17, 0.91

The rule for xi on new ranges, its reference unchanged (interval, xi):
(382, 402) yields 383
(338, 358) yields 351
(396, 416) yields 415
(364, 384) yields 383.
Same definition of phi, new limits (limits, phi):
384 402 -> 387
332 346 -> 339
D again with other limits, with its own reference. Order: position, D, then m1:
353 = -1.39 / 0.11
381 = -1.49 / 0.01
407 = -0.98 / 0.52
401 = -0.95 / 0.55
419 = -1.45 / 0.05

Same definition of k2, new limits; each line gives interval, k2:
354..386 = 5.9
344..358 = 5.4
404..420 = 4.4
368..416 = 4.6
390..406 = 3.3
